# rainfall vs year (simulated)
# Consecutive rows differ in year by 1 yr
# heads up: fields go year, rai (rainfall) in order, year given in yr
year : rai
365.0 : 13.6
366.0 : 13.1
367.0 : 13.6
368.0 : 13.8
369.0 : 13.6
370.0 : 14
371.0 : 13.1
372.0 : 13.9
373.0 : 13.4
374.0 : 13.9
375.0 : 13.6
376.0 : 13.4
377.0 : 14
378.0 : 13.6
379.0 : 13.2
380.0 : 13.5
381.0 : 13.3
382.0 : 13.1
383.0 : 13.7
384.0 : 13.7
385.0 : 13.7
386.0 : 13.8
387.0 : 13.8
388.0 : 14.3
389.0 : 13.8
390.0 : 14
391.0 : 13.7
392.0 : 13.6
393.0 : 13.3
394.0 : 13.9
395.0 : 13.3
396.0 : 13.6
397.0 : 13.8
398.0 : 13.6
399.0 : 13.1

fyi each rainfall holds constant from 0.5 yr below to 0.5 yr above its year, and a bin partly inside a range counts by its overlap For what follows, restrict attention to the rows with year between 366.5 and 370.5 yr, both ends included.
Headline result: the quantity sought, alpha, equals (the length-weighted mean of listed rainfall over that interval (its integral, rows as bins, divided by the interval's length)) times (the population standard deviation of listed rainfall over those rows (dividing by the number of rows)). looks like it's 2.3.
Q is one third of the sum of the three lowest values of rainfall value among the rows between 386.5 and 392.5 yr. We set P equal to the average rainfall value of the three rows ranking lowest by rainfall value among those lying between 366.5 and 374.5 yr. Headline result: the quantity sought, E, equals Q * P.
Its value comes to 183.1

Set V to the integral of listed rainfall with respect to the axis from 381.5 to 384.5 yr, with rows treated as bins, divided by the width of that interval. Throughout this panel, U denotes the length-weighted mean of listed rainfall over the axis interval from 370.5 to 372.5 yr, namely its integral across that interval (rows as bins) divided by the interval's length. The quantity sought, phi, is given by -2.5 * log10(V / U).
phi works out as 0.000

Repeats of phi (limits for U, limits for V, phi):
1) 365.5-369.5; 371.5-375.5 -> -0.014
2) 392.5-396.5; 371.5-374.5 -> -0.017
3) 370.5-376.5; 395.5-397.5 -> -0.012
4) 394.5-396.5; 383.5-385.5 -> -0.020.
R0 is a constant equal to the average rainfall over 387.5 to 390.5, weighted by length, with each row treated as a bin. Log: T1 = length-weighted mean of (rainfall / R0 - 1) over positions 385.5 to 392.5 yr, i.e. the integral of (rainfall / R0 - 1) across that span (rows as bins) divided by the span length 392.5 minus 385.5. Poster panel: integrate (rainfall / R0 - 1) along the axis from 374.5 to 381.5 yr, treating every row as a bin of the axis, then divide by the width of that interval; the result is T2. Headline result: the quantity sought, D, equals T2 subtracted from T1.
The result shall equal 0.024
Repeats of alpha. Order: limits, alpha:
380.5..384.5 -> 3.5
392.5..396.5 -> 3.4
